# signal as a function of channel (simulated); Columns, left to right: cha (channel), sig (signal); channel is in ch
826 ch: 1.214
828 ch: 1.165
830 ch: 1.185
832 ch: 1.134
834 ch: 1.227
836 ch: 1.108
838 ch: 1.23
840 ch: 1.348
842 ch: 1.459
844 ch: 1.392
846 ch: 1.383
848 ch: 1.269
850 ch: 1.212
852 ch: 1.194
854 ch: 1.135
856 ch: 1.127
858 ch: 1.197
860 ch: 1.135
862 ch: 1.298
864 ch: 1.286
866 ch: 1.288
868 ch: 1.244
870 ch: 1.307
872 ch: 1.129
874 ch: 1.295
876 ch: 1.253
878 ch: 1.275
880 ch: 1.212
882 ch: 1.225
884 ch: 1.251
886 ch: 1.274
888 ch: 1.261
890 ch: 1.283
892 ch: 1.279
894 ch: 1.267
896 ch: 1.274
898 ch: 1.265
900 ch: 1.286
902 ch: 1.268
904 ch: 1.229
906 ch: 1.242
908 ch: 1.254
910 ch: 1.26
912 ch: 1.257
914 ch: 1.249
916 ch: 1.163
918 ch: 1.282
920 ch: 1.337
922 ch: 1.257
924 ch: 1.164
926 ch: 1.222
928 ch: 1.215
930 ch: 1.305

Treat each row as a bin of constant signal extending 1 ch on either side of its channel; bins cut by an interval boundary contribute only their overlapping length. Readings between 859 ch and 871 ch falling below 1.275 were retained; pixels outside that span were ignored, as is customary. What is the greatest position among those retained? 868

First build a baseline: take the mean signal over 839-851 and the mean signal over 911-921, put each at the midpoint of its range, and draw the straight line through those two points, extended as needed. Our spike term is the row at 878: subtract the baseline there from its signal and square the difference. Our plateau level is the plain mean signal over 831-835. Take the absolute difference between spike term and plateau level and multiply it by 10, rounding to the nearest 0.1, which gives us 11.8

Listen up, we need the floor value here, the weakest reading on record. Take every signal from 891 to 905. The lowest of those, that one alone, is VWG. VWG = 1.229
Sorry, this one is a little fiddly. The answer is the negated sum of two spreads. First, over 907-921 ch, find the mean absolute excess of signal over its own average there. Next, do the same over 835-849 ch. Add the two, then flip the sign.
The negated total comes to -0.13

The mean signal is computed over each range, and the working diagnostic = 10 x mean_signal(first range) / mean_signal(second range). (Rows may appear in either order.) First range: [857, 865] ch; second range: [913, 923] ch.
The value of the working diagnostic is 9.8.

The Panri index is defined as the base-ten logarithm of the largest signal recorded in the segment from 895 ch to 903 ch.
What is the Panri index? 0.109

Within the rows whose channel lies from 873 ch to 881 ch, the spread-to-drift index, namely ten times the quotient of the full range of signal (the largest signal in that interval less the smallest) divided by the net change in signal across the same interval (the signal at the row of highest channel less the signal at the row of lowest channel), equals -10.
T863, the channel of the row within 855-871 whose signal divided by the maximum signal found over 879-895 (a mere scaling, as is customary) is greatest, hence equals 870 ch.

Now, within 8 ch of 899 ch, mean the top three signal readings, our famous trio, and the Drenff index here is 1.28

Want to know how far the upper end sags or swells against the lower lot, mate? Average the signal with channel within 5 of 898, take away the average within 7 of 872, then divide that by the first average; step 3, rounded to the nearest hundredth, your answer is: 0.01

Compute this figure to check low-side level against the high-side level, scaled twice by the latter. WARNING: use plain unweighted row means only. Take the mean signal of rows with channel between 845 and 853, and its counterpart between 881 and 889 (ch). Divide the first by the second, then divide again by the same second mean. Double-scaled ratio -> 0.806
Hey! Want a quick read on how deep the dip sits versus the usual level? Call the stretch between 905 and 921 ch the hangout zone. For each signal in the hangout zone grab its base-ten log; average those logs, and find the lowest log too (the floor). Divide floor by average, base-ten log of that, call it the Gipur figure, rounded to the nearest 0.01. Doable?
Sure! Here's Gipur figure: -0.18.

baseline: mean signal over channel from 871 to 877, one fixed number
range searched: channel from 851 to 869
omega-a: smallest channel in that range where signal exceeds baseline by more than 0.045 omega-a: 862 ch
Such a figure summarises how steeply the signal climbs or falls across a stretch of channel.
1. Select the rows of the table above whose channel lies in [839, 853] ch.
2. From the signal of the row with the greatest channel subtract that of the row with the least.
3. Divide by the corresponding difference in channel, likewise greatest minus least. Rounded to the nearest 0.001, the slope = -0.013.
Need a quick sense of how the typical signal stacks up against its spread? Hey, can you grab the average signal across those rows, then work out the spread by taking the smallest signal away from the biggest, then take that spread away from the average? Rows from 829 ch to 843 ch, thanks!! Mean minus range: 0.89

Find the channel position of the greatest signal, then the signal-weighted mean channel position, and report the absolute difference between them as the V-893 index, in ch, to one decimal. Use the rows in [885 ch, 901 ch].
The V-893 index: 7.0 ch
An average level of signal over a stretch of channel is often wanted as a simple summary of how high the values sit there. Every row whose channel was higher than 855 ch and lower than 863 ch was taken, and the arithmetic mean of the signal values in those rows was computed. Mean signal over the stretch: 1.19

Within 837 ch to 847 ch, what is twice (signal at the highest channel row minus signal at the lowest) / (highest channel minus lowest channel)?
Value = 0.038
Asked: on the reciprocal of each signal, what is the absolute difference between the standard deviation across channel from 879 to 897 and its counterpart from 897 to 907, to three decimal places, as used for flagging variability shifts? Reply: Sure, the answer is 0.002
